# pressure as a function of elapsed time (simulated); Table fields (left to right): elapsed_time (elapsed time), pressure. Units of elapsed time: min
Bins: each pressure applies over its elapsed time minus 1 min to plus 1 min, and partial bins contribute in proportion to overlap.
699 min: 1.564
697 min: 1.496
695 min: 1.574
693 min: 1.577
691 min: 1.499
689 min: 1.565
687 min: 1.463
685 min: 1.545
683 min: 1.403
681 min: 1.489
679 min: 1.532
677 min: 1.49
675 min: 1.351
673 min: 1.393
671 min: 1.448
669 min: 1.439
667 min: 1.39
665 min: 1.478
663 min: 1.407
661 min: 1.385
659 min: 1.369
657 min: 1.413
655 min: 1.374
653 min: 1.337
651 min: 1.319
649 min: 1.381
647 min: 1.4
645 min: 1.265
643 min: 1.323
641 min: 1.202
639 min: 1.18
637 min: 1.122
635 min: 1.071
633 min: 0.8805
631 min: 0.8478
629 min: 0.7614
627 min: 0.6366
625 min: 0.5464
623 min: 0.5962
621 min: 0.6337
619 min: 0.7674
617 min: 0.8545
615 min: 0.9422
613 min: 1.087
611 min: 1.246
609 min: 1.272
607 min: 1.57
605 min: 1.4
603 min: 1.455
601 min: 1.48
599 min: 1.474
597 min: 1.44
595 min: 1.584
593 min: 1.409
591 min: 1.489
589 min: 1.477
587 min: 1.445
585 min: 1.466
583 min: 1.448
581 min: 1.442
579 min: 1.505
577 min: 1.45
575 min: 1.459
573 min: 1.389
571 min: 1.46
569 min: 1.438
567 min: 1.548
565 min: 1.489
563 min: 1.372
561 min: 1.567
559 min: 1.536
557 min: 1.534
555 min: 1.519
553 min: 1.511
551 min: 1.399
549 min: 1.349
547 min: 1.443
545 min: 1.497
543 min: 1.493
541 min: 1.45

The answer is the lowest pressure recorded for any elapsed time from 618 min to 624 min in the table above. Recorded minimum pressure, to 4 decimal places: 0.5962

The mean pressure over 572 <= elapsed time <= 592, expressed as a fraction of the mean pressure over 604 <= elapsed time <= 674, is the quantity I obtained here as 1.3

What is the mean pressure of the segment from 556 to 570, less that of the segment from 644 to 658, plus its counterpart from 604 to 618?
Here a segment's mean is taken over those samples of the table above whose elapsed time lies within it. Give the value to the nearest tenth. 1.3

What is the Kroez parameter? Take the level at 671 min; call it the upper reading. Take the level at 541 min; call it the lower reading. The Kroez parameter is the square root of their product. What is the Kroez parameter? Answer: 1.45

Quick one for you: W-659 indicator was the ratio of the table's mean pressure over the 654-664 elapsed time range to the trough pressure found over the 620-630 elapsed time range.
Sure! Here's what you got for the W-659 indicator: 2.5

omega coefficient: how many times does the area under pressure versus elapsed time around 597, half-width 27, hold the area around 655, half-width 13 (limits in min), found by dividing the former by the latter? 2.0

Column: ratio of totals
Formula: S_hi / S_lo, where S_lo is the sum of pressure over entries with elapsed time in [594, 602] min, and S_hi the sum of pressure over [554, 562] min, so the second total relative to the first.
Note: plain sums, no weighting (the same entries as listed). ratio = 1.03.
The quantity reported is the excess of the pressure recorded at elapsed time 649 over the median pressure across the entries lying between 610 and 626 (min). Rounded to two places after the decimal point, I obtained 0.57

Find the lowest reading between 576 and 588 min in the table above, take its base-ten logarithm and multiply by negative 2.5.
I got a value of -0.40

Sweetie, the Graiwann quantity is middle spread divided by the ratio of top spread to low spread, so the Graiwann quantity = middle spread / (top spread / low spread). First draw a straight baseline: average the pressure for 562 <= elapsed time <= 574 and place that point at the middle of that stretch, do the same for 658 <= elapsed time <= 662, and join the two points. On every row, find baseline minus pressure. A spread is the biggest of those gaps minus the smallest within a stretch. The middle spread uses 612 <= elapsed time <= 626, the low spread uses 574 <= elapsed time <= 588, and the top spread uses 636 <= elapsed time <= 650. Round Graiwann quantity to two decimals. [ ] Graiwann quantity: 0.11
